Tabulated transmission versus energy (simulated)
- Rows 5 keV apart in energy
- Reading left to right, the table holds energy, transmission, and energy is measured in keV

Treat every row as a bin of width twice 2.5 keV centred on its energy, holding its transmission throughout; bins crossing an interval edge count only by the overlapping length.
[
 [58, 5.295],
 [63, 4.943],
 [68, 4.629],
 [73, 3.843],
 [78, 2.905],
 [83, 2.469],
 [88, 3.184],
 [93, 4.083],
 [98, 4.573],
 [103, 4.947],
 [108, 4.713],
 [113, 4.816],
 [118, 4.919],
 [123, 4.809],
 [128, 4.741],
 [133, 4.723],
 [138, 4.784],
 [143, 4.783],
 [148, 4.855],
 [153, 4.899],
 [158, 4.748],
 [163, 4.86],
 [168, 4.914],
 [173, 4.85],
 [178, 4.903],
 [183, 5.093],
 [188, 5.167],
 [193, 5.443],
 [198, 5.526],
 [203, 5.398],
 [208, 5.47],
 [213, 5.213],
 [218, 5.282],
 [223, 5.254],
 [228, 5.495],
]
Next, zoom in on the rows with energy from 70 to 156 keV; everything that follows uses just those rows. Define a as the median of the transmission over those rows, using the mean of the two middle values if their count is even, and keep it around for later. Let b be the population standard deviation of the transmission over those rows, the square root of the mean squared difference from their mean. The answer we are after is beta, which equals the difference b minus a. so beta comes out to -4.0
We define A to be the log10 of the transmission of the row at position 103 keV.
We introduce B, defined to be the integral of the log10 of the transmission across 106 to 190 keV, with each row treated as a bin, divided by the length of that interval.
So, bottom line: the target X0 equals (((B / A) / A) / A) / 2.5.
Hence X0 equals 0.82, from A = 0.694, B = 0.686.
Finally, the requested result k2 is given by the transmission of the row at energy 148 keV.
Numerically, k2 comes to 4.855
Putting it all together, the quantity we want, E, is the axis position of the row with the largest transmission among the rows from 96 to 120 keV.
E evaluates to 103 keV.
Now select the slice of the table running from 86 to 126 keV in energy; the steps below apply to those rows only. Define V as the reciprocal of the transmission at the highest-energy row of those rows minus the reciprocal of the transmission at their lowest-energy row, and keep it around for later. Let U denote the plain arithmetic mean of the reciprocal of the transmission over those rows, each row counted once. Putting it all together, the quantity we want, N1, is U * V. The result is -0.0240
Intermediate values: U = 0.226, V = -0.1061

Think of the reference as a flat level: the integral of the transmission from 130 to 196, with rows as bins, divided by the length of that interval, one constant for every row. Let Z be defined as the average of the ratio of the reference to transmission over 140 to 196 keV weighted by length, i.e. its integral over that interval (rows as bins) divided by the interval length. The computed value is 1.00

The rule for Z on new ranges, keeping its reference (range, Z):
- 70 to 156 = 1.18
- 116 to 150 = 1.03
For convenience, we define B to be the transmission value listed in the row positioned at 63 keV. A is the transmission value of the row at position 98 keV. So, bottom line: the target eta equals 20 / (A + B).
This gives 2.10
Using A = 4.573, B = 4.943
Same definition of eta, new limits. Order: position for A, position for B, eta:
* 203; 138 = 1.96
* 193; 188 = 1.89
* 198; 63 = 1.91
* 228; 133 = 1.96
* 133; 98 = 2.15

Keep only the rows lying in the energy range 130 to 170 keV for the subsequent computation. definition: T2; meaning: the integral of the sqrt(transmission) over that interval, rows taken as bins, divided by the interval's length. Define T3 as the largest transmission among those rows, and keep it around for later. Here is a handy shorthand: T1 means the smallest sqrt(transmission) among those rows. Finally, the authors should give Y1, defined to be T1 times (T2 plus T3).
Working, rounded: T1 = 2.17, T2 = 2.20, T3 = 4.914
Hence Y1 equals 15.4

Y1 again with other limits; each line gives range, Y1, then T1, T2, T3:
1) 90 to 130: 14.4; 2.02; 2.16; 4.947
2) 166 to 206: 17.2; 2.20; 2.27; 5.526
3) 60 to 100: 10.8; 1.57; 1.95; 4.943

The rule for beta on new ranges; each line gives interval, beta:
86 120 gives -4.1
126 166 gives -4.7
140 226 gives -4.8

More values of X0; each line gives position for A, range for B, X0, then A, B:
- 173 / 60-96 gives 0.70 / 0.686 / 0.563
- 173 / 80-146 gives 0.79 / 0.686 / 0.638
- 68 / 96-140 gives 0.92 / 0.665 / 0.680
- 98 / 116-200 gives 0.96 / 0.660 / 0.693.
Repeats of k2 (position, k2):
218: 5.282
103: 4.947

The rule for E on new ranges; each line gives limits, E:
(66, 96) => 68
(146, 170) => 168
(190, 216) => 198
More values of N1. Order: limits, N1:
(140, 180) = -0.0011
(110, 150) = -0.0003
